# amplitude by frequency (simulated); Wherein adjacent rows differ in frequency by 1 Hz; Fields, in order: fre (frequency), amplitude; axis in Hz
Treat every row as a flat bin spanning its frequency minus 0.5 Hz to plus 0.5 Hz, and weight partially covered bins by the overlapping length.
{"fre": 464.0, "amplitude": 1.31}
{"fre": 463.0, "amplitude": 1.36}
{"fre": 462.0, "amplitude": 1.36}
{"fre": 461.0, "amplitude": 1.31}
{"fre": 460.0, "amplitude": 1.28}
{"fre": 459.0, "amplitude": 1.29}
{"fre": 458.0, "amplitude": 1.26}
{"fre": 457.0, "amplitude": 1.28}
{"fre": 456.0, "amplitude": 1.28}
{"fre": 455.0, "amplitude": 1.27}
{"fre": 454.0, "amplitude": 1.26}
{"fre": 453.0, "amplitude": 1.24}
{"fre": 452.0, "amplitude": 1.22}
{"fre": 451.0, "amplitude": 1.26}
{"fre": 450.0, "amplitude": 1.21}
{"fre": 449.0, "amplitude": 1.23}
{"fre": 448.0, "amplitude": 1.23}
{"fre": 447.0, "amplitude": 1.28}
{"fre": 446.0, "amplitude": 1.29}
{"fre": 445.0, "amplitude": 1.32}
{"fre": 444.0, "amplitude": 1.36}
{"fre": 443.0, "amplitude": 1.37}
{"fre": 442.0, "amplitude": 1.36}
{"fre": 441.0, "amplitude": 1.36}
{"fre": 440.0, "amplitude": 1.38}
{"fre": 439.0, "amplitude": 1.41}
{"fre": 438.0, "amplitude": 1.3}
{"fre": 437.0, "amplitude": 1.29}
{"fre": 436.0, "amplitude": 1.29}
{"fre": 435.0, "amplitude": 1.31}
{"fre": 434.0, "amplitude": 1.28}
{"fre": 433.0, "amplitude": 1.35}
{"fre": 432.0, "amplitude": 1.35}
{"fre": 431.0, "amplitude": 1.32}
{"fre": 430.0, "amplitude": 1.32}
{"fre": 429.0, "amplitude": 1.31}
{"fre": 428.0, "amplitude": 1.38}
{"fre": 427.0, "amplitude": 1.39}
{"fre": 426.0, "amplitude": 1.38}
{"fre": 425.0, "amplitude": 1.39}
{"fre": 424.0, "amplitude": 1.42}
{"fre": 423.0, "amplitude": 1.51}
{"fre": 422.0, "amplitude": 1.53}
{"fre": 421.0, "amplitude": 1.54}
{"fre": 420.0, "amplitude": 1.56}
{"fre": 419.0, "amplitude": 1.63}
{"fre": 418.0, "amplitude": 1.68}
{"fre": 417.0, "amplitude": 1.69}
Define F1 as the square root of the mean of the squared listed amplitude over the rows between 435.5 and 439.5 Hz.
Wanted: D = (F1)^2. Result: 1.75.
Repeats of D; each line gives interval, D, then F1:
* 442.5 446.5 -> 1.78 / 1.34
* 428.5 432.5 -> 1.76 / 1.33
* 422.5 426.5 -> 2.03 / 1.43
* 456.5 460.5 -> 1.63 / 1.28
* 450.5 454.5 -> 1.55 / 1.25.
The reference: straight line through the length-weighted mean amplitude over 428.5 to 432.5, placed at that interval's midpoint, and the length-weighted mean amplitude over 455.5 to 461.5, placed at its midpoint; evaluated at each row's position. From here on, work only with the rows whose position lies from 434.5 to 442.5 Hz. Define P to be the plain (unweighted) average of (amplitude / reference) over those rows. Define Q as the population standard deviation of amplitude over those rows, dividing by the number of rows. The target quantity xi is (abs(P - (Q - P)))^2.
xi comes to 3.98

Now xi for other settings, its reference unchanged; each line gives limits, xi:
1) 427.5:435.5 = 3.91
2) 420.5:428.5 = 4.39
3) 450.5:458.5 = 3.74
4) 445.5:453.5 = 3.58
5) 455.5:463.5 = 3.99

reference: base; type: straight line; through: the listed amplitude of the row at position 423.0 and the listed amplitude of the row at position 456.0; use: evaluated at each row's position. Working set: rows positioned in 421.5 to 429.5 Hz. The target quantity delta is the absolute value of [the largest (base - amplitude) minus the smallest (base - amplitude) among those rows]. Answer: 0.17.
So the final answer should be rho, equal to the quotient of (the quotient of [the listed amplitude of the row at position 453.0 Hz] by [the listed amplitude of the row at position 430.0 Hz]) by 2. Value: 0.47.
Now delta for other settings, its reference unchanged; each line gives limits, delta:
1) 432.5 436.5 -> 0.06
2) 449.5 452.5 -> 0.06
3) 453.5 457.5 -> 0.04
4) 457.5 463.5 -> 0.13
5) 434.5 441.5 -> 0.14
